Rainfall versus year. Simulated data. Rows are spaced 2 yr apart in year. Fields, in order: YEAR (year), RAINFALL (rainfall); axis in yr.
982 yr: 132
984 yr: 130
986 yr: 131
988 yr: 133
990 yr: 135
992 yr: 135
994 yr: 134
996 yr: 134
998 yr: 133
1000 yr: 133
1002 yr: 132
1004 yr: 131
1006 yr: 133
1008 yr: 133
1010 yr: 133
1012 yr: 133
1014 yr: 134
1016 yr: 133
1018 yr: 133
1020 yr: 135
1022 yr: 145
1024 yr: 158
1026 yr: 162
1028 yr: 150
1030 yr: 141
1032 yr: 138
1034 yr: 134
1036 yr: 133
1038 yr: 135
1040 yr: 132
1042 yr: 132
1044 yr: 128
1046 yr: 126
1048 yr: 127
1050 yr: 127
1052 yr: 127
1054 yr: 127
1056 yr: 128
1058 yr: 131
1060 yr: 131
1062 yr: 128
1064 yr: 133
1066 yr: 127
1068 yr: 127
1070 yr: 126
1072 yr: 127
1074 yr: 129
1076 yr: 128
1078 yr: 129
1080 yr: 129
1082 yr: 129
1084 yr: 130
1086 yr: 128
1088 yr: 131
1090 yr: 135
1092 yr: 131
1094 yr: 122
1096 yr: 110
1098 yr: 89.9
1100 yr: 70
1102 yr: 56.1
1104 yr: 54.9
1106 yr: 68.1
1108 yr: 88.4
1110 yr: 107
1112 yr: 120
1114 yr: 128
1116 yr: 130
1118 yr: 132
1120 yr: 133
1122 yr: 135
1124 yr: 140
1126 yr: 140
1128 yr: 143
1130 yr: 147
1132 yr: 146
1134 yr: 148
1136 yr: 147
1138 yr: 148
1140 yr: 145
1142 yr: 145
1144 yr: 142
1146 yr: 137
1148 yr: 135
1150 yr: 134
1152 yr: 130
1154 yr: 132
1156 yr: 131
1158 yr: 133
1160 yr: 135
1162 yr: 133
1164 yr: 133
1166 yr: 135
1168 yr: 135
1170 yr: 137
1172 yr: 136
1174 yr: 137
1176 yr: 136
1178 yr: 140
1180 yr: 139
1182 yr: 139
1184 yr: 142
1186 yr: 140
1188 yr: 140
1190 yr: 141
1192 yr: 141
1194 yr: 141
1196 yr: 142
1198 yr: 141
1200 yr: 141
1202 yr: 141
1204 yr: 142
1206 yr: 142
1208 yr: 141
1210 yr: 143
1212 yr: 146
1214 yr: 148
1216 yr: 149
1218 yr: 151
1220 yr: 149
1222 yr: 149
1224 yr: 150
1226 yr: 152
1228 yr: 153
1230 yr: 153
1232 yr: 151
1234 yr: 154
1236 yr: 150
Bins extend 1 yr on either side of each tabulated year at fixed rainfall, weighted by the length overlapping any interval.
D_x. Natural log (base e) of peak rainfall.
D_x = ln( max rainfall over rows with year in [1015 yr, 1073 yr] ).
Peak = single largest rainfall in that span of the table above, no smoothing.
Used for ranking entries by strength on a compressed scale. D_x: 5.09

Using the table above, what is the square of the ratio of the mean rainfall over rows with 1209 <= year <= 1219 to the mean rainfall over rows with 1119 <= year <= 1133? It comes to 1.10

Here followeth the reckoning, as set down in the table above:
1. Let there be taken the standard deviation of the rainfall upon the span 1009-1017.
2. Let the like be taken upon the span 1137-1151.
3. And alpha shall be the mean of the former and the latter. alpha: 3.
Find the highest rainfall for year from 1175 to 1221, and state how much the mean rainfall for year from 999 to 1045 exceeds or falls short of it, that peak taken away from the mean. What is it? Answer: -14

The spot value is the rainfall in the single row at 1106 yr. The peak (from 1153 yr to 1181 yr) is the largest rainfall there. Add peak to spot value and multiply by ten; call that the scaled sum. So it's 2081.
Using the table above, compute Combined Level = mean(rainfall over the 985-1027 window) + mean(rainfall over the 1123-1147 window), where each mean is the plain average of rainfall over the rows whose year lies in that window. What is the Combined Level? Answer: 280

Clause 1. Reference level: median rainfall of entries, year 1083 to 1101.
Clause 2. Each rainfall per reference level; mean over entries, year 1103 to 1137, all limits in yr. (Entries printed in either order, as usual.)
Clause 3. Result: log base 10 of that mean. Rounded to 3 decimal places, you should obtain -0.014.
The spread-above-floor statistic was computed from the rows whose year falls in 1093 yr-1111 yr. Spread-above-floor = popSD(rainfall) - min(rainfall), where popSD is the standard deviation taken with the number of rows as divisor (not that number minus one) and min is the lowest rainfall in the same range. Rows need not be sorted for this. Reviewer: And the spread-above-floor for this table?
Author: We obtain -32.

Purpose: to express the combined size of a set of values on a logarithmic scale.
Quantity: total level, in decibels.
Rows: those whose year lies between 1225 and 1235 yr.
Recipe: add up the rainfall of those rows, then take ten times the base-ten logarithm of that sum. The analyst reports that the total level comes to 28.8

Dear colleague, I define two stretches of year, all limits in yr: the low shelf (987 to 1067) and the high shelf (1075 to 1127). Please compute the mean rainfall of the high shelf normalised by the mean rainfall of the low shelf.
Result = 0.86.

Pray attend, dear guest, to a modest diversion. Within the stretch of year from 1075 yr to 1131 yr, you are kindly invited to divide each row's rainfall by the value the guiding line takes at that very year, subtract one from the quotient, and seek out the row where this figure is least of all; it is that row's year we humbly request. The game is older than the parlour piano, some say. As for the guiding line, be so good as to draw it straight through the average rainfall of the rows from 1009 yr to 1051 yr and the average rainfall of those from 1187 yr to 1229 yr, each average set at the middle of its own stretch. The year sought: 1104 yr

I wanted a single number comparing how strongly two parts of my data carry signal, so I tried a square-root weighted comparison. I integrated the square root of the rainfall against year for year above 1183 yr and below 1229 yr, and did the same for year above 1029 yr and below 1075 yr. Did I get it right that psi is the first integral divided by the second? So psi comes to 1.05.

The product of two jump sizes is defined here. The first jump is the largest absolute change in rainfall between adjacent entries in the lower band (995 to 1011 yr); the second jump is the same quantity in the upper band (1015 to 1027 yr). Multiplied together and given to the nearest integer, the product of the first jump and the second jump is 26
